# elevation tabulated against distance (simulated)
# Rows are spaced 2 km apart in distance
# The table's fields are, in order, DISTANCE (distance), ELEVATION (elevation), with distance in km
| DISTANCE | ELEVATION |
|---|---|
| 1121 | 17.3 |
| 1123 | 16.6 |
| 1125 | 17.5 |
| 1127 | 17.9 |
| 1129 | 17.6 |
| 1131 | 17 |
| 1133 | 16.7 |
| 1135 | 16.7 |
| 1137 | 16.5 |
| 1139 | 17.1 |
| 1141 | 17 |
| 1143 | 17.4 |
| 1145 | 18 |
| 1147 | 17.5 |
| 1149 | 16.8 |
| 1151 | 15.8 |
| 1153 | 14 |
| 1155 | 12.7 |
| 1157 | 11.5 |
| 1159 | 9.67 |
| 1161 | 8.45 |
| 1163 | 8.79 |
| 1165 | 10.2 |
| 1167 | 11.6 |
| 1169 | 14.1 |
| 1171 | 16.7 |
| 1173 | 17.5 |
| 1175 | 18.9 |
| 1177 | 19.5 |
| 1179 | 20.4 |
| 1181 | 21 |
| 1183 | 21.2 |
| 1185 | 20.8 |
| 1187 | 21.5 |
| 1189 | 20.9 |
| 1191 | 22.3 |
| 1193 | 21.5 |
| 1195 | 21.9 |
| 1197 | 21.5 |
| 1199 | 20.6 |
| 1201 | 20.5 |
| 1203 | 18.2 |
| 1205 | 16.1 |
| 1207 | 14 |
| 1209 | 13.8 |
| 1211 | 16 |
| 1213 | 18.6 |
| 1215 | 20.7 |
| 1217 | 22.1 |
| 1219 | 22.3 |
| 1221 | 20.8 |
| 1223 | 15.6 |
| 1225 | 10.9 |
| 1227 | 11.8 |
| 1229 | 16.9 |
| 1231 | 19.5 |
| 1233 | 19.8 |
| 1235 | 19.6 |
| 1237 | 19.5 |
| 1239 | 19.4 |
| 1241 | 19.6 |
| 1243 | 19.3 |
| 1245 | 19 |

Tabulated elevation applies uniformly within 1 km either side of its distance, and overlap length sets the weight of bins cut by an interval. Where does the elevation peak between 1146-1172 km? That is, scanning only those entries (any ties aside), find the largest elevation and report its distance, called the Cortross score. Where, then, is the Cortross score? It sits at 1147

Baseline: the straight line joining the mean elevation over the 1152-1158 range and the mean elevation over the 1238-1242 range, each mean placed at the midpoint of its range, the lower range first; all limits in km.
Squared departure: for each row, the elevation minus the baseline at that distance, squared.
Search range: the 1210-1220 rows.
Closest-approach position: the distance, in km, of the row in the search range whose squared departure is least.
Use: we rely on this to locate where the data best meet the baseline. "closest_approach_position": 1211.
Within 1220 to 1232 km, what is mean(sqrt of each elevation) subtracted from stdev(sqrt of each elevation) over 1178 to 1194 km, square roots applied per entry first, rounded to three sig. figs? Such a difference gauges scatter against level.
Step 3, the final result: -3.90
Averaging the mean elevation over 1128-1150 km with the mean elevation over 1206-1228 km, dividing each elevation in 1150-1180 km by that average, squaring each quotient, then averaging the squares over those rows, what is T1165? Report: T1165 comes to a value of 0.72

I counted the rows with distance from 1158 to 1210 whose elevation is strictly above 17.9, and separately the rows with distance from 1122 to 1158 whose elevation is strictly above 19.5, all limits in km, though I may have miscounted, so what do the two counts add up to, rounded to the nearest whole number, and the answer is 15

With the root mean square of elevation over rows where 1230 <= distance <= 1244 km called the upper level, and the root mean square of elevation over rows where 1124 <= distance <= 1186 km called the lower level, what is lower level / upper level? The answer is 0.84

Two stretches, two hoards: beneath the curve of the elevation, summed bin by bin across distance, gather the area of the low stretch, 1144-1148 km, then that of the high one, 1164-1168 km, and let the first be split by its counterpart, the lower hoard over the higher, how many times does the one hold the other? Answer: 1.63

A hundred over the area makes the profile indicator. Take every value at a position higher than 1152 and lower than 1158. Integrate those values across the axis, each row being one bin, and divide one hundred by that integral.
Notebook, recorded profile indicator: 1.3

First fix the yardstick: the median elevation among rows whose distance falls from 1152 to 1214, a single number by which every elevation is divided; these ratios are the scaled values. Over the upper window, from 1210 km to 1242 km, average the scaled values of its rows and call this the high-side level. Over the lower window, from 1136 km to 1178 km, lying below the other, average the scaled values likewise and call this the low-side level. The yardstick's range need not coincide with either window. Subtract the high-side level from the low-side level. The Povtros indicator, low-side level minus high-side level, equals -0.20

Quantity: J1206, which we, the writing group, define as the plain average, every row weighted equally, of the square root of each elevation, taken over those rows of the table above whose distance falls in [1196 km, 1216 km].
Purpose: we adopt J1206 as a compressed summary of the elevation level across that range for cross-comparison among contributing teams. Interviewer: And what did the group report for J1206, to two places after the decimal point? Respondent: 4.23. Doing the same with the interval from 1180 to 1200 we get 4.62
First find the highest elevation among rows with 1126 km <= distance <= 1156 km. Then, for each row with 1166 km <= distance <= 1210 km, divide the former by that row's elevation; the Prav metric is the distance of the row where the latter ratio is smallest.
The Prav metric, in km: 1191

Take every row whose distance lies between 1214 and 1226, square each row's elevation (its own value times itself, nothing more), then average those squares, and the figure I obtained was 368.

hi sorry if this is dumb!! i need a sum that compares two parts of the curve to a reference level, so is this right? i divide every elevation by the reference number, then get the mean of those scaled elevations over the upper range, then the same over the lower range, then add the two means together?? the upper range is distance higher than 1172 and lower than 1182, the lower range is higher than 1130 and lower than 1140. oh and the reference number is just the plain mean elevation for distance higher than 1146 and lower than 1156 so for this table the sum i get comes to 2.36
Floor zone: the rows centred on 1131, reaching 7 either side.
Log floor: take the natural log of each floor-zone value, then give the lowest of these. 2.80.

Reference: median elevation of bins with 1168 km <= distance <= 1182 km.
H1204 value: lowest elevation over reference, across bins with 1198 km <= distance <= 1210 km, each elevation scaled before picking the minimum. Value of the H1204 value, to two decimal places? 0.73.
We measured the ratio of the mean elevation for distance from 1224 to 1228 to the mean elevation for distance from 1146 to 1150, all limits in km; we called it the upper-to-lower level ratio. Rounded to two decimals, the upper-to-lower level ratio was 0.66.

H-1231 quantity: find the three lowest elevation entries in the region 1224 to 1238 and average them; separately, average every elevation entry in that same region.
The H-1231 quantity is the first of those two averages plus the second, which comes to 30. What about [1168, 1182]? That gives 34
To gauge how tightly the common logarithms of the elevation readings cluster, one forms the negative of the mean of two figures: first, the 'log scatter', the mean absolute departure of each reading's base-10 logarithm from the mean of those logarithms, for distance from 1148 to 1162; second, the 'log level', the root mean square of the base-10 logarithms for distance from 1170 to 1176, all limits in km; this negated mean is -0.667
